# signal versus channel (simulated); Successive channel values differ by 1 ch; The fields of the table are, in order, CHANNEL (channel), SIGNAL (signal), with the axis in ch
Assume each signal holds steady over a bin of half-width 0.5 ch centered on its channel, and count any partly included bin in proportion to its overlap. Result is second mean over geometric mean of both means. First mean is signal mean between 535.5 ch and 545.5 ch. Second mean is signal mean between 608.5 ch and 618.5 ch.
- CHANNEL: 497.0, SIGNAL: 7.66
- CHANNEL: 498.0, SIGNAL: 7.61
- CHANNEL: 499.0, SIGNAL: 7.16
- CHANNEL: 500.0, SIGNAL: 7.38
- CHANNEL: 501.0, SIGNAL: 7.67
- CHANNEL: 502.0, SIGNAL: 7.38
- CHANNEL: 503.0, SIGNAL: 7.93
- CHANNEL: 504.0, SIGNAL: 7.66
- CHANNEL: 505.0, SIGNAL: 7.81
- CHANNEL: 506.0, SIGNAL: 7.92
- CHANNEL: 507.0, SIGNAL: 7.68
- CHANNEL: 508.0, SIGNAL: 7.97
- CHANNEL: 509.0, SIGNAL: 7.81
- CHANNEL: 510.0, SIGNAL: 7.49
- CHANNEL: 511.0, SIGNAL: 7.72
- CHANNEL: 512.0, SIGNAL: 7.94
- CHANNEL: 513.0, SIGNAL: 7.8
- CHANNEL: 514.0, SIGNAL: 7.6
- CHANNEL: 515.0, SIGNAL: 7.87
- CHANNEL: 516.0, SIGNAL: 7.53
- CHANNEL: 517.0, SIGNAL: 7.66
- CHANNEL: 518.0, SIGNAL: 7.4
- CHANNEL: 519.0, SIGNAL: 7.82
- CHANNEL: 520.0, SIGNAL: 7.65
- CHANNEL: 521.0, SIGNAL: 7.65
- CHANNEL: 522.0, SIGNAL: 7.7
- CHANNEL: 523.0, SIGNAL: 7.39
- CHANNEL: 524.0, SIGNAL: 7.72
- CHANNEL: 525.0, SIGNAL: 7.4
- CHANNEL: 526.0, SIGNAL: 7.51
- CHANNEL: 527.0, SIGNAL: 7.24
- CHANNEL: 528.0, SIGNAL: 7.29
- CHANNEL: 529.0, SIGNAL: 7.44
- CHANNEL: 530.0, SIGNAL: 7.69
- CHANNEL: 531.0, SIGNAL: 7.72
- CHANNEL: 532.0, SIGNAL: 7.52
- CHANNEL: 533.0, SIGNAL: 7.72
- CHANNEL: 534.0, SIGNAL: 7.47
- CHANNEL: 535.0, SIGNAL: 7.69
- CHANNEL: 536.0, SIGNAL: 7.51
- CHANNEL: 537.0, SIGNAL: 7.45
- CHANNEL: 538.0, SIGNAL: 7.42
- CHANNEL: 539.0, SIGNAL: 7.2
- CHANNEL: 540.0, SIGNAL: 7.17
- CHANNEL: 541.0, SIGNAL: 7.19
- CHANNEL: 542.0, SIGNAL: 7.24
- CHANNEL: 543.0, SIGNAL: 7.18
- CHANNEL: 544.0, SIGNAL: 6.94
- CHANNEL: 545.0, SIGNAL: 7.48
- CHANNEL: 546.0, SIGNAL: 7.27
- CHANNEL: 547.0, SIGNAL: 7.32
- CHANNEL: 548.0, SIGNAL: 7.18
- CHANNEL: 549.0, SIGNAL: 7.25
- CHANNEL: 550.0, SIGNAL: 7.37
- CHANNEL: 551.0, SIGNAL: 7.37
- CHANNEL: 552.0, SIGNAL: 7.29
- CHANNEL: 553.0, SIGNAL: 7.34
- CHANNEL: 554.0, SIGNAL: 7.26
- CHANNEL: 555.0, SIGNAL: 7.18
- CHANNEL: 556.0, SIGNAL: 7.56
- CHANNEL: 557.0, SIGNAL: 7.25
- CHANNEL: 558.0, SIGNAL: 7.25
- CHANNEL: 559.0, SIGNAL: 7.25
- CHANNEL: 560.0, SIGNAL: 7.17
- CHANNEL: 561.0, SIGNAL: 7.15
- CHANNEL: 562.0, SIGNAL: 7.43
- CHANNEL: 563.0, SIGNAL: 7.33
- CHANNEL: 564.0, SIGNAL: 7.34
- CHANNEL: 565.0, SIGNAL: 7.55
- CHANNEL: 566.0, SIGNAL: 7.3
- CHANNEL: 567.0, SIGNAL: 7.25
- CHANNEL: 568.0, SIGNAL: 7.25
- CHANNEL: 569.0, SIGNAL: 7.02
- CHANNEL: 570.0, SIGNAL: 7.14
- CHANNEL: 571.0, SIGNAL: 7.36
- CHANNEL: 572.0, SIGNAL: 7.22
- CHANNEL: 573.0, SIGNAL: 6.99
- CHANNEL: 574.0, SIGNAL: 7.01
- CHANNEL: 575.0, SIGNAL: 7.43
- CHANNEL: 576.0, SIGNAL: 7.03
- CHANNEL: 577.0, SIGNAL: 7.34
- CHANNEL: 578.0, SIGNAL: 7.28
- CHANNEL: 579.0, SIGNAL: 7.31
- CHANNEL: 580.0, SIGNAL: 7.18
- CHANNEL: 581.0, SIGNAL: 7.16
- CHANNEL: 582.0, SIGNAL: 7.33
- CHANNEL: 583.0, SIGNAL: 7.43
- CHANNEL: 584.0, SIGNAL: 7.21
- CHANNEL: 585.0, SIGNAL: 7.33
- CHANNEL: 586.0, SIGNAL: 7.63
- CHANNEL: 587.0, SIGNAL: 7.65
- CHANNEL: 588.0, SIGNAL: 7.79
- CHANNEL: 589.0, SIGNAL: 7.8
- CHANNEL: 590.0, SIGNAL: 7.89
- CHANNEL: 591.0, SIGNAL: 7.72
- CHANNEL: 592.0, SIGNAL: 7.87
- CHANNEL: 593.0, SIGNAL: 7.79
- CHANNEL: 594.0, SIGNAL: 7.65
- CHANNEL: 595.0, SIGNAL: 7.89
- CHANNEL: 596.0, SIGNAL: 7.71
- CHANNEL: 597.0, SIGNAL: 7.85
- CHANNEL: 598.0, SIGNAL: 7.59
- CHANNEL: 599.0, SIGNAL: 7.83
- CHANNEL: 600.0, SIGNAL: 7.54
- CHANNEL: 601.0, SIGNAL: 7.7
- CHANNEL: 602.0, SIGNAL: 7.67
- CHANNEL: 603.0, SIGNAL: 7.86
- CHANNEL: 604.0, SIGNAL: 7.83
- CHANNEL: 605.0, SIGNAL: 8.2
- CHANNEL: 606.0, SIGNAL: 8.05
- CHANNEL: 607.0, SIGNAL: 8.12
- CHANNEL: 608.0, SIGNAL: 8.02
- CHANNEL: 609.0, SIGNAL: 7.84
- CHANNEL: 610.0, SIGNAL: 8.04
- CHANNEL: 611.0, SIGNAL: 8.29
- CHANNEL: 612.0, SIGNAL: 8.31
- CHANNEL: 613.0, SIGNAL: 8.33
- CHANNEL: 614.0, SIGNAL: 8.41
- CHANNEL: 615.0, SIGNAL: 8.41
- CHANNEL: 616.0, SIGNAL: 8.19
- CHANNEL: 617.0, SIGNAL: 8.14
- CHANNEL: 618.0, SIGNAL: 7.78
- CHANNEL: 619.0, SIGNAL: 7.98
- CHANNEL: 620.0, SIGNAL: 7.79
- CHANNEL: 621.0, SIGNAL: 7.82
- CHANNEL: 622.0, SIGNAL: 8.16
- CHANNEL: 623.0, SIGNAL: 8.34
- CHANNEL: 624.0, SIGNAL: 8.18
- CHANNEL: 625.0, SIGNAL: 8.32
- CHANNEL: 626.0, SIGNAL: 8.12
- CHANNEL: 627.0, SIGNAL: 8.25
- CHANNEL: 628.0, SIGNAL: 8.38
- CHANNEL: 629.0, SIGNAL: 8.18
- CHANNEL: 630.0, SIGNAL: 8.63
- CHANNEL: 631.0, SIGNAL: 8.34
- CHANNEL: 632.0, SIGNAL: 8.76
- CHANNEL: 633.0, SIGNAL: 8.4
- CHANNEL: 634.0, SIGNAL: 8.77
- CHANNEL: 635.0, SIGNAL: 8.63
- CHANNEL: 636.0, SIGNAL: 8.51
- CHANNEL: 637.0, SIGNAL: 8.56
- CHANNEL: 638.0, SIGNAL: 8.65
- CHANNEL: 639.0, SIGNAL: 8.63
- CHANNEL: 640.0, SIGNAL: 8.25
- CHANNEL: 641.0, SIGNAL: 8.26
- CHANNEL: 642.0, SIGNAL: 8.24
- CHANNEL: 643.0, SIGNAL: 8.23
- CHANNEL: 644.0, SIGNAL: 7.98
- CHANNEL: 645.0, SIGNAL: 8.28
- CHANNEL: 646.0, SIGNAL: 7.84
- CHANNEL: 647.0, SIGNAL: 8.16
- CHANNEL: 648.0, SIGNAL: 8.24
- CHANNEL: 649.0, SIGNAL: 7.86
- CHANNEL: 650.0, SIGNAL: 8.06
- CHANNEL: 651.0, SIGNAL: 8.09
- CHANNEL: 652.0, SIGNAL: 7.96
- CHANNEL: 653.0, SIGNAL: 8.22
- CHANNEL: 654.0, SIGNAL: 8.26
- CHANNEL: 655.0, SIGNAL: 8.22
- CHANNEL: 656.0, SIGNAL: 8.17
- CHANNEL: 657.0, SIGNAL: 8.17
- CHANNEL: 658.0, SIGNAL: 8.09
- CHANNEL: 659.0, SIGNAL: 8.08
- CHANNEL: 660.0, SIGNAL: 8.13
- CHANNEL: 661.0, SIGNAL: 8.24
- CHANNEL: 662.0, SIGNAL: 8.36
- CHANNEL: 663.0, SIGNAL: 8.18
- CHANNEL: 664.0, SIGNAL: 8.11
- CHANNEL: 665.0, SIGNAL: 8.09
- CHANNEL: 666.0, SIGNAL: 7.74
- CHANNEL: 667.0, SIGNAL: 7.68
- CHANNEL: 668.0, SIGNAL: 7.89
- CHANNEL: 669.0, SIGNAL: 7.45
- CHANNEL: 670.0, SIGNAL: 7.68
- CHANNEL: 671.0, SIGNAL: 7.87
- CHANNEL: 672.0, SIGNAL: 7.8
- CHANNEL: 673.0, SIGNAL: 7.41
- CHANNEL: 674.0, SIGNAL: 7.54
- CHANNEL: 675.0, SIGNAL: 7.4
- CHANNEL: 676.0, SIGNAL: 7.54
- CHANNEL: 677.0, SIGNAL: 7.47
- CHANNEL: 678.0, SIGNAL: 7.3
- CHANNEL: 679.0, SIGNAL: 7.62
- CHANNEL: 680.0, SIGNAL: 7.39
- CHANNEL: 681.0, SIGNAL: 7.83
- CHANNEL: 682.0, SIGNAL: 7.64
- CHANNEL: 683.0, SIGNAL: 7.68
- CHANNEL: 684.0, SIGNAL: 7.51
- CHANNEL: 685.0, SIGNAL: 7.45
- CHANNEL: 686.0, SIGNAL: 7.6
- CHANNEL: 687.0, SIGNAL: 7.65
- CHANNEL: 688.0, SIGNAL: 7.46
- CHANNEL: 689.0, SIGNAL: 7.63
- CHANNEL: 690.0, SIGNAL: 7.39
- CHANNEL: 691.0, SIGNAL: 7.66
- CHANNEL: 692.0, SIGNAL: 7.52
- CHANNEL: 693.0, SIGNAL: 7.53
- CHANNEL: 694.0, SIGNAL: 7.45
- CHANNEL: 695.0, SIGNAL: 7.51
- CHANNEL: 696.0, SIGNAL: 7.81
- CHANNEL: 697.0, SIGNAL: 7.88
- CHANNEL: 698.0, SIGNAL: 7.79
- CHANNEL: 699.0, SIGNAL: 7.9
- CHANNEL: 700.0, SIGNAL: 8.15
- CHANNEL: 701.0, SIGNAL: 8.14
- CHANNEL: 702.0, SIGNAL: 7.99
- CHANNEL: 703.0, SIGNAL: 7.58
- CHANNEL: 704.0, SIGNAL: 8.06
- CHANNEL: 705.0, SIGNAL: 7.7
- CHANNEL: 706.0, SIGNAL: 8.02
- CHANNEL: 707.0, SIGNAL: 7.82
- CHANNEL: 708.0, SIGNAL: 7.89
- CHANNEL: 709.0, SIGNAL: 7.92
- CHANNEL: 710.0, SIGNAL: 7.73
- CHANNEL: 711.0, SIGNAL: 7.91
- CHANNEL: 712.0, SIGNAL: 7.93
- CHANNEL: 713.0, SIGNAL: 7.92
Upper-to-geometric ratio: 1.06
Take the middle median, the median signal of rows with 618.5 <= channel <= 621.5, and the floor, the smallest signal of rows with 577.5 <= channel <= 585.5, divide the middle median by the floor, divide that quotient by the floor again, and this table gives 0.153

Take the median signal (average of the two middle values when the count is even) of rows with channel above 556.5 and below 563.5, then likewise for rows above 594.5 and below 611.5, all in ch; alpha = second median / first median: 1.08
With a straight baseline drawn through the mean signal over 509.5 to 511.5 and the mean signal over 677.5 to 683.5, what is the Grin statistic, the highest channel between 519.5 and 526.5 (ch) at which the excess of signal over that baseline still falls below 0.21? 526.0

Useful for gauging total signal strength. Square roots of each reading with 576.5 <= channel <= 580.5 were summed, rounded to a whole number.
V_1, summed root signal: 11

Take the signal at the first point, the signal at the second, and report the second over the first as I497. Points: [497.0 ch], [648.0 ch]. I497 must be 1.08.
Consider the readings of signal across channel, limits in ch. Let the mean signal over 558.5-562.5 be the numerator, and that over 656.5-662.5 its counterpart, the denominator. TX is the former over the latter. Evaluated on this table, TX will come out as 0.89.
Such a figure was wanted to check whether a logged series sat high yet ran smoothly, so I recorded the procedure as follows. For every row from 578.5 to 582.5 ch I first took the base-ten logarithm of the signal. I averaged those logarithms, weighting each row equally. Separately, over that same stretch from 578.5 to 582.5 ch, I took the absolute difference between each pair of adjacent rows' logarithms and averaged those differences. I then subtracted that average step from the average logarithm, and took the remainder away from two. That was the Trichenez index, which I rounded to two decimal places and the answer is 1.15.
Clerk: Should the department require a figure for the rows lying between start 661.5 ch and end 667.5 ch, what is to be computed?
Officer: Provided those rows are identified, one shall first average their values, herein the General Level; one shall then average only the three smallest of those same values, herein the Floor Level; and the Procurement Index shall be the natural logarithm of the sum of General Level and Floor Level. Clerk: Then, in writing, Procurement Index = 2.764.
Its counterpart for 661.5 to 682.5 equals 2.713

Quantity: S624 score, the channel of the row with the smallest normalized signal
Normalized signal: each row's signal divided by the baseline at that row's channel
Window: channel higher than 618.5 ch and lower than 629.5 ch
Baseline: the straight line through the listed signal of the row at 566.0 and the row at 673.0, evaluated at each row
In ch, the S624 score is 620.0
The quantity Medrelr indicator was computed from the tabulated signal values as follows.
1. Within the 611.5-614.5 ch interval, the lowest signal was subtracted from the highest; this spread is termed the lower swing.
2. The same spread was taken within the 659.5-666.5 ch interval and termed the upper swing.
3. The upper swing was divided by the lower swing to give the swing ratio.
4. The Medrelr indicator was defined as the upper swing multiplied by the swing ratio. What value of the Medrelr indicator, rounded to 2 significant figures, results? 3.8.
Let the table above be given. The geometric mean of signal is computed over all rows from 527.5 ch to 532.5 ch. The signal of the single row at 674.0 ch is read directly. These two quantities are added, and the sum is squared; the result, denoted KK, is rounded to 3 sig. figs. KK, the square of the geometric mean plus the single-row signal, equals 227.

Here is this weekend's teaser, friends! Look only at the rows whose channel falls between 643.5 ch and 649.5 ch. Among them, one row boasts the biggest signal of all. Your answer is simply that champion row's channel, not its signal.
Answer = 645.0 ch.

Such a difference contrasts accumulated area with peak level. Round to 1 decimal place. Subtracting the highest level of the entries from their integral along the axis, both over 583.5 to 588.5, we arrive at 29.8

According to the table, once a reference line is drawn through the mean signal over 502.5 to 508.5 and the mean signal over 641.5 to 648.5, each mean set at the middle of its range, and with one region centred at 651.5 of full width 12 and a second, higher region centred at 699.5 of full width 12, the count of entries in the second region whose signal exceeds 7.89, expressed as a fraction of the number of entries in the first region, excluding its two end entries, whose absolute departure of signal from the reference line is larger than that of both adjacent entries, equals 1.7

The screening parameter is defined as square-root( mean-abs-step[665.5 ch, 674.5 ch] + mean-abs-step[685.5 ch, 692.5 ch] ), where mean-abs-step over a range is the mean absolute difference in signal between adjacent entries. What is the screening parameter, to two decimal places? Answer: 0.63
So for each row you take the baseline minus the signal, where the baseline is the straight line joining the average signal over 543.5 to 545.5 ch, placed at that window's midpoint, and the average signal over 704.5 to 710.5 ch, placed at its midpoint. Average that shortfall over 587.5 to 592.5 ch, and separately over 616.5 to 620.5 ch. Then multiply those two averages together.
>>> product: 0.18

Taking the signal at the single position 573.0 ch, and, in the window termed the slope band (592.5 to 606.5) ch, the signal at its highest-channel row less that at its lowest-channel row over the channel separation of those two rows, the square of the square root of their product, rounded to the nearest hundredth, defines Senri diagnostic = 0.14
